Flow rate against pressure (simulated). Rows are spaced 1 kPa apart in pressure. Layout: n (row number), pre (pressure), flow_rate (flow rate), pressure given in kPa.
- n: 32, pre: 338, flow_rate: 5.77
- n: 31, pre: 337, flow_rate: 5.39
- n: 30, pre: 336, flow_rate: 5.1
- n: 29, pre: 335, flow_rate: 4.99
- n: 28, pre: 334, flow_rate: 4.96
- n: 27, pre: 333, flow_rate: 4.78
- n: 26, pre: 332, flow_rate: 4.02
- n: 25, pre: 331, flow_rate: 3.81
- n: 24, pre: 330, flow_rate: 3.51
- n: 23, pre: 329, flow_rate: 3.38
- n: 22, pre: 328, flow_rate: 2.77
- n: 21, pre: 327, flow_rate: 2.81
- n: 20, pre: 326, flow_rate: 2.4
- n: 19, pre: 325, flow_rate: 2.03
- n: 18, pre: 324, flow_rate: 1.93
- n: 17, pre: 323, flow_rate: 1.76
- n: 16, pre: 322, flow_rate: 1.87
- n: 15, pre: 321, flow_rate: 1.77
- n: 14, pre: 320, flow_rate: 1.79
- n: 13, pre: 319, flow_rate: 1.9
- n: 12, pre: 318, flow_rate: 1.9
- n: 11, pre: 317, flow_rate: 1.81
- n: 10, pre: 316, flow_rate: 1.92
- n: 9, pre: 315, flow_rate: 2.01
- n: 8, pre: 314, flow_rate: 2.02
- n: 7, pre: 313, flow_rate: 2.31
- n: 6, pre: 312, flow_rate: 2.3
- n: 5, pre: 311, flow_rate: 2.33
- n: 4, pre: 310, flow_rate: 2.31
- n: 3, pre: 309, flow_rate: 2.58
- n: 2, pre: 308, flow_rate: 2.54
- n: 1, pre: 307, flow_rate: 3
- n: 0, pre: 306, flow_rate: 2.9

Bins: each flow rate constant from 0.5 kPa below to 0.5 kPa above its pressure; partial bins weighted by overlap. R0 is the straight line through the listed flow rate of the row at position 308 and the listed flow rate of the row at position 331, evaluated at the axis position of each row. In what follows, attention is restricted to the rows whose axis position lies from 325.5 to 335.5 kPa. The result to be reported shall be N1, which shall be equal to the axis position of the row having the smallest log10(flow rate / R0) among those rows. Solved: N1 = 326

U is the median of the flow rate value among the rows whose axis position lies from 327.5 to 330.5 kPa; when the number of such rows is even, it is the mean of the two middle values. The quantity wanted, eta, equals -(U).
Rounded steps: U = 3.4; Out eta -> -3.4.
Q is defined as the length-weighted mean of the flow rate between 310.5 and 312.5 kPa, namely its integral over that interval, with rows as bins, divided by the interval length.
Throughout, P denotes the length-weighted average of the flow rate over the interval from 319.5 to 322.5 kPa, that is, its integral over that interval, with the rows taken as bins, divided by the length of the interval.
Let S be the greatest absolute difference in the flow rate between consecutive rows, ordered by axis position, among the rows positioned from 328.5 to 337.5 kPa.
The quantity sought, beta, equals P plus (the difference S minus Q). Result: 0.3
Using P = 1.8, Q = 2.3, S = 0.8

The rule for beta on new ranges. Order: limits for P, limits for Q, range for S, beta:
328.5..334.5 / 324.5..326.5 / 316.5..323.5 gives 2.0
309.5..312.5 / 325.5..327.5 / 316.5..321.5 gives -0.2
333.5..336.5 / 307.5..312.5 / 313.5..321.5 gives 2.7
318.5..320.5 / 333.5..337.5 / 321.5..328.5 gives -2.9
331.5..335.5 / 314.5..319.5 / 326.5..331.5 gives 3.4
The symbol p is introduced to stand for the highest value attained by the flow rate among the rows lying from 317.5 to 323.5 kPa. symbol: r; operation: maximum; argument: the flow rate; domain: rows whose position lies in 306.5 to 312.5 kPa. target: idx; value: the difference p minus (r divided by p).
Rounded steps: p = 1.9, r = 3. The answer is 0.3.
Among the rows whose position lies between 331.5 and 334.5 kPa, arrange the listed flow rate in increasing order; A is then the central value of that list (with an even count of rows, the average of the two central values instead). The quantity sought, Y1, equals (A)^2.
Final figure 22.8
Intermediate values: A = 4.8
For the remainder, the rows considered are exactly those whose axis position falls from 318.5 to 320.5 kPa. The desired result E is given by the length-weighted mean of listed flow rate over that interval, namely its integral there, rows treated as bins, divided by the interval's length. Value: 1.8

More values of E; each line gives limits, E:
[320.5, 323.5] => 1.8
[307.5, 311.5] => 2.4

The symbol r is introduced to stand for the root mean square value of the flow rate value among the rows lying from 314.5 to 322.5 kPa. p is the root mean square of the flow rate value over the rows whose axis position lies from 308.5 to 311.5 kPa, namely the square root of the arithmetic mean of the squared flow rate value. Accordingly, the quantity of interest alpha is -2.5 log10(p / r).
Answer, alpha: -0.27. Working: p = 2.4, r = 1.9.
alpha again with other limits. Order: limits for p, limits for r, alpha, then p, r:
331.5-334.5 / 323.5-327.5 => -0.74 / 4.6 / 2.3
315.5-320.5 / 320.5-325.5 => 0.01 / 1.9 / 1.9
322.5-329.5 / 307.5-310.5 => -0.01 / 2.5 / 2.5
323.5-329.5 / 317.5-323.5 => -0.38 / 2.6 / 1.8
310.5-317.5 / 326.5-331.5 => 0.48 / 2.1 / 3.3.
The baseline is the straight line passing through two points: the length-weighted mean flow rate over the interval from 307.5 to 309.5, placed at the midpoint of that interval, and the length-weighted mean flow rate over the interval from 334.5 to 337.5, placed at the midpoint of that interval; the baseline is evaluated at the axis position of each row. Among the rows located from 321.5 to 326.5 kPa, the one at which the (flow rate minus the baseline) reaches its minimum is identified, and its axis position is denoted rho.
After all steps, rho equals 323 kPa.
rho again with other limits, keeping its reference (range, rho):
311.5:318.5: 318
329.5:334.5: 330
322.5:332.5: 323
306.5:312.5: 312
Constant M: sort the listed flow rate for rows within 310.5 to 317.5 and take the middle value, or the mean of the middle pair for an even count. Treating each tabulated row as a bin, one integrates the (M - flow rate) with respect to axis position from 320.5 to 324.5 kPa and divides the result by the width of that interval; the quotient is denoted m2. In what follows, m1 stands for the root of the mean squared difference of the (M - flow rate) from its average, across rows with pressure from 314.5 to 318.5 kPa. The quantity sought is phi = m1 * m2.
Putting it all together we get 0.01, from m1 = 0.07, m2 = 0.2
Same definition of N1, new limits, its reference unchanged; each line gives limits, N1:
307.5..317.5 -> 317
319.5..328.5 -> 323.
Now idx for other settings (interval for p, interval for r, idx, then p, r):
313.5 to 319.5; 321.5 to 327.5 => 0.6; 2.02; 2.81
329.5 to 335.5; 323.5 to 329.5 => 4.3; 4.99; 3.38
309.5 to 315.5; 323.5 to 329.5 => 0.9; 2.33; 3.38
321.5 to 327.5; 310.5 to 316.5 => 2.0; 2.81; 2.33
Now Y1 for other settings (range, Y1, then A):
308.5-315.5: 5.3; 2.3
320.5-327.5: 3.7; 1.9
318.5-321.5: 3.2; 1.8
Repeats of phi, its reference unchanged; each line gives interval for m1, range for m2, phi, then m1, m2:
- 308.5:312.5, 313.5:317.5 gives 0.01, 0.12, 0.1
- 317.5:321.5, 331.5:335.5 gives -0.16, 0.06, -2.7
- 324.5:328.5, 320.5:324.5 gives 0.06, 0.32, 0.2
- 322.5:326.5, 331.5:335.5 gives -0.63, 0.23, -2.7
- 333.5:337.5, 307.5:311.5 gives -0.07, 0.17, -0.4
